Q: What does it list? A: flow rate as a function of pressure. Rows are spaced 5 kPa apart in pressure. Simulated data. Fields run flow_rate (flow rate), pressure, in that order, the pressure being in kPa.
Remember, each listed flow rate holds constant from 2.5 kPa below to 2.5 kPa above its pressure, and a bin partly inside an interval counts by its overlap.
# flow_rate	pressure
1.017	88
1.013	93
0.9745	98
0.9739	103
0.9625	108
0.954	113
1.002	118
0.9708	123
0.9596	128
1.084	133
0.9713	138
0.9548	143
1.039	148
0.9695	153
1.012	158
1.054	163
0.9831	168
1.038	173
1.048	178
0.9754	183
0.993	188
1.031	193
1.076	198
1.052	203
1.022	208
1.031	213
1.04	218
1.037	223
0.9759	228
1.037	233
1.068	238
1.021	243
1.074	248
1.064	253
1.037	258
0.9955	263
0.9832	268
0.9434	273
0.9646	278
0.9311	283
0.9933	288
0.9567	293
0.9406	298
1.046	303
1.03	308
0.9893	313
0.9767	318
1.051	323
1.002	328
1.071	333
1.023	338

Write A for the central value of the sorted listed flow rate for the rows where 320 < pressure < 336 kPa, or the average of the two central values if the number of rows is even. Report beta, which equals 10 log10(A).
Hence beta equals 0.22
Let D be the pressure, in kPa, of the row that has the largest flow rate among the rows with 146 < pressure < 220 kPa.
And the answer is 198 kPa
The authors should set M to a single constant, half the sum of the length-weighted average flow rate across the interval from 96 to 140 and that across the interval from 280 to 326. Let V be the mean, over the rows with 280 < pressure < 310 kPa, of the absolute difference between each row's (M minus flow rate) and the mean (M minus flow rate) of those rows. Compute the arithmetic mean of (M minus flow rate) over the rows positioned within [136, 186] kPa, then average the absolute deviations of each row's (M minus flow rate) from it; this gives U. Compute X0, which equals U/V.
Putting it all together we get 0.84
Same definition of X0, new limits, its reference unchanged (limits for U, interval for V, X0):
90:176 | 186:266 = 1.50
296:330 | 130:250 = 1.05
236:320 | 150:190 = 1.36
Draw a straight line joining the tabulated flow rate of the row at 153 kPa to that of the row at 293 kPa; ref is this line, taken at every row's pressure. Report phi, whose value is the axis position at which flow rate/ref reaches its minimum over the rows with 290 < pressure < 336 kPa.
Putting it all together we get 298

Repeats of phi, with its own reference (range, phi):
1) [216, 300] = 283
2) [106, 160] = 113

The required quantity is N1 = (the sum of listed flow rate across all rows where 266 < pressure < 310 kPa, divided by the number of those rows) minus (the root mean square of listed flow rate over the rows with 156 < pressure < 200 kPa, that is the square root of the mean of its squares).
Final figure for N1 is -0.05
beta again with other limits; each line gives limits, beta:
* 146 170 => 0.05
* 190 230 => 0.15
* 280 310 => -0.11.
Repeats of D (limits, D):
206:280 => 248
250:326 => 253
